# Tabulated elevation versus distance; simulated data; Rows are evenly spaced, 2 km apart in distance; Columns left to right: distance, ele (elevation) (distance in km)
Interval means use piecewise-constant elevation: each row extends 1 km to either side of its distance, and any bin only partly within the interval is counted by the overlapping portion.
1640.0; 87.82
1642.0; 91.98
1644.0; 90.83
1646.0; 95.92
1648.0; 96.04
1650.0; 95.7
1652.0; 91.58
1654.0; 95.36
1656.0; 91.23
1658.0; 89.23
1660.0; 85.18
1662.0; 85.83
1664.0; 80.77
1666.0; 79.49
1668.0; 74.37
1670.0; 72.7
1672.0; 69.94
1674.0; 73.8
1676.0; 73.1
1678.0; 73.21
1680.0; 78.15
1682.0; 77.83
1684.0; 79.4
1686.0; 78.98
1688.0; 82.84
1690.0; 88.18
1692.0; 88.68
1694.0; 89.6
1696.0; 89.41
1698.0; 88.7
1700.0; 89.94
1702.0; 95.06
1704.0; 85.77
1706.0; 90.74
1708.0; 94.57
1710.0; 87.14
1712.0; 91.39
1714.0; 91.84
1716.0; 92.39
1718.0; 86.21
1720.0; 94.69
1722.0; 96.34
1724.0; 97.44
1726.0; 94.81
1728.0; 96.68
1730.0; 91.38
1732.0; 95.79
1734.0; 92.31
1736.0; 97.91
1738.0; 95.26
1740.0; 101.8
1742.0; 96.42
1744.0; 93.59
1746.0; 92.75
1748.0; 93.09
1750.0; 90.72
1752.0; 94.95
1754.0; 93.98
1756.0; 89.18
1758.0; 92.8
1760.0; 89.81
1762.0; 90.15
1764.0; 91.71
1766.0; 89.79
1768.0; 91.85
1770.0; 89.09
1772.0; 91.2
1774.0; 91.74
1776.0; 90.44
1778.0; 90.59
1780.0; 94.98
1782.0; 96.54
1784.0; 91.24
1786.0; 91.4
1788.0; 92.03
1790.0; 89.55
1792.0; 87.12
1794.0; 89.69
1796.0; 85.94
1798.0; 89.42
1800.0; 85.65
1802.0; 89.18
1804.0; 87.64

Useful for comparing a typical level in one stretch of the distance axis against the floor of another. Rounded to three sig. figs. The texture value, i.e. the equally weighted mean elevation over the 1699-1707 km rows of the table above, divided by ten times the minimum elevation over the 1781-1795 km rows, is 0.104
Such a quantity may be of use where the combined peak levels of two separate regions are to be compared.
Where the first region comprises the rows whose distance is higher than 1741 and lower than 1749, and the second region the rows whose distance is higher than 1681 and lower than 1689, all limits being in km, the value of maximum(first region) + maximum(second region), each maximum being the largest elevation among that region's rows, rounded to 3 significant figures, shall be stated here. 179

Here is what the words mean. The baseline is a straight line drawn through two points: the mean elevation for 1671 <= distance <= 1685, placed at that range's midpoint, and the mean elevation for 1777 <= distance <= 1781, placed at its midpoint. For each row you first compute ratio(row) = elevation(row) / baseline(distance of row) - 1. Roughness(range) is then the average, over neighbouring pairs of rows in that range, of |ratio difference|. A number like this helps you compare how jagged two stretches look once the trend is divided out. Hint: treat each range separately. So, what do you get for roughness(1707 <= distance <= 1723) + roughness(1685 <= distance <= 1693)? 0.086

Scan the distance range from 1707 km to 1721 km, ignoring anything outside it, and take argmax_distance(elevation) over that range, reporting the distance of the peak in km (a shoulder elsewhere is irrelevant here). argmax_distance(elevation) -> 1720.0 km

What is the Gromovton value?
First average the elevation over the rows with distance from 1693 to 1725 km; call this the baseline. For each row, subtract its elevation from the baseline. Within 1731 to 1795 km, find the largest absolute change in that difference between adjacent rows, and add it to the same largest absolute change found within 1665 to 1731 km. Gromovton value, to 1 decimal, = 15.8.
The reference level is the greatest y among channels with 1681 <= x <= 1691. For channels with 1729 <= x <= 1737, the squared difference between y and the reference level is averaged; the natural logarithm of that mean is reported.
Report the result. 3.8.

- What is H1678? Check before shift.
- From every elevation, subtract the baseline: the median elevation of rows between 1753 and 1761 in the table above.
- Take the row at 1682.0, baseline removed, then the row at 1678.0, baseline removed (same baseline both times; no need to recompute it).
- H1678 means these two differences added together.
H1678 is -32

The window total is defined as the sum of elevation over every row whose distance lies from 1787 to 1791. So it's 182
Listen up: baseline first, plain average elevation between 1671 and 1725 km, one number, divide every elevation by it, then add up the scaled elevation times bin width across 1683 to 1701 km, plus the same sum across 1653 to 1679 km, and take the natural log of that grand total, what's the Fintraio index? 3.74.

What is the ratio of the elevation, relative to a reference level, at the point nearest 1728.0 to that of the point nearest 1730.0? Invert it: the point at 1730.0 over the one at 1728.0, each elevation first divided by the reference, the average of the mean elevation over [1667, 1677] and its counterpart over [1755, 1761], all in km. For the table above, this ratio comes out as 0.95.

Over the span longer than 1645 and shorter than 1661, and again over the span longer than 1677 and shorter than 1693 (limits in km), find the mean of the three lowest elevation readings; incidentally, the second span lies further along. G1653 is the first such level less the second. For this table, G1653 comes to 12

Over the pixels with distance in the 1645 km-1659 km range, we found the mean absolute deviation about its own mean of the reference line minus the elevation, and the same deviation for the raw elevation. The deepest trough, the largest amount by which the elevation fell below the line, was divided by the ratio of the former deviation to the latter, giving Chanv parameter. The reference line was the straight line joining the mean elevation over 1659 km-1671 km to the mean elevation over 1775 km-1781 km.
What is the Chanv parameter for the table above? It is -9.1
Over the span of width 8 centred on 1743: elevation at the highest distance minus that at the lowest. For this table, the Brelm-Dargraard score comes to -9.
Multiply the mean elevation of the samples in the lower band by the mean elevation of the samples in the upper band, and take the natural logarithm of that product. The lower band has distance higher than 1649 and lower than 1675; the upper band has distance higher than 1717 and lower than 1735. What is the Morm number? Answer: 8.97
